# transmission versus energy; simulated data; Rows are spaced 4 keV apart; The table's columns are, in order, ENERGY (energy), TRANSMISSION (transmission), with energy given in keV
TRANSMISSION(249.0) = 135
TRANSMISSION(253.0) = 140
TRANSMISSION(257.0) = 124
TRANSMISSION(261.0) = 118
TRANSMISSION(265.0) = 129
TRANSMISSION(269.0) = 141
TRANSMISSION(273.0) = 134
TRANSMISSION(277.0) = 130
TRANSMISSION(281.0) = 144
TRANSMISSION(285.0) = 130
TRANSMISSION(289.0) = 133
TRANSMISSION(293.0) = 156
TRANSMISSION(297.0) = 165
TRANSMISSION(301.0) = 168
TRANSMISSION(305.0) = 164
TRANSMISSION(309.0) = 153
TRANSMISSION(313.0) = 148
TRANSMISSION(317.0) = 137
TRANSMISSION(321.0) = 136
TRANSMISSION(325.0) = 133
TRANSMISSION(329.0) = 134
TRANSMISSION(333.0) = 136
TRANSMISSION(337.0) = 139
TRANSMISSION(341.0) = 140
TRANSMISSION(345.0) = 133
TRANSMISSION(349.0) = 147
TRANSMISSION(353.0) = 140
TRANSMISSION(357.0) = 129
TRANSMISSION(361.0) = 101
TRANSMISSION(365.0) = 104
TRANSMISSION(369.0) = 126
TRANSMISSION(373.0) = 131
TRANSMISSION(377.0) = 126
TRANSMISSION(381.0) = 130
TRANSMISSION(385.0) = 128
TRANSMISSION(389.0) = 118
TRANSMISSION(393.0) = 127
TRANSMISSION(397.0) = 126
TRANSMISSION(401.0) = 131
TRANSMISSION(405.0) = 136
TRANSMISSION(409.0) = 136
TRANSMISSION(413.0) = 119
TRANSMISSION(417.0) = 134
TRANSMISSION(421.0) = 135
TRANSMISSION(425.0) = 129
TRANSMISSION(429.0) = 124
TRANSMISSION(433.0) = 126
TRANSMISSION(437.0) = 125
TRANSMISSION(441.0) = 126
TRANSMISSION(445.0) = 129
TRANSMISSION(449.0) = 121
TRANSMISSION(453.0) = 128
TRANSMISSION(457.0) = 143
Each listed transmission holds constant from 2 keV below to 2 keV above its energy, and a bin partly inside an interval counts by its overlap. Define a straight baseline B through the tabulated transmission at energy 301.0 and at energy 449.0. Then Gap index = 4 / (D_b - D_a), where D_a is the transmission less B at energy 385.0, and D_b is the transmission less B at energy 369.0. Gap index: -0.56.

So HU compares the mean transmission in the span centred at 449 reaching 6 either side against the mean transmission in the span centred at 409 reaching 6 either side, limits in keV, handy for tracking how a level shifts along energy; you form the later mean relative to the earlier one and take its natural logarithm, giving -0.034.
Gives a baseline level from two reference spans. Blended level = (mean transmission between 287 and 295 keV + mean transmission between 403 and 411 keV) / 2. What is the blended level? 140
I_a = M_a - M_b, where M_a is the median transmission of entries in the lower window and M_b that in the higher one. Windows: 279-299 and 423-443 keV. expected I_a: 18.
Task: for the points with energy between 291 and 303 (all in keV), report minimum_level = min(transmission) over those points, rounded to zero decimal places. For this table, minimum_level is 156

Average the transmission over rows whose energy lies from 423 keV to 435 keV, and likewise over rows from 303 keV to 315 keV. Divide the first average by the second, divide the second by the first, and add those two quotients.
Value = 2.04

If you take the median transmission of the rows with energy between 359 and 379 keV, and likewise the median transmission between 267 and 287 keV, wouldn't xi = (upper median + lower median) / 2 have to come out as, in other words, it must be 130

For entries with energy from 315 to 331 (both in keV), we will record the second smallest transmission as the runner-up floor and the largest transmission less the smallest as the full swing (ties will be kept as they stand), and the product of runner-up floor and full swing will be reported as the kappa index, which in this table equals 536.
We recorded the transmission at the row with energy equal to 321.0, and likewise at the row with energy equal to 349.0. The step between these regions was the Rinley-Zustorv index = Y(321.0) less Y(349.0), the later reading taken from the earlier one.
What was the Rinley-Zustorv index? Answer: -11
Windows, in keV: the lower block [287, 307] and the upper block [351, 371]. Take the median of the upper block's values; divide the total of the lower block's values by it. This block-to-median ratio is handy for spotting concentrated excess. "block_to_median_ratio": 6.2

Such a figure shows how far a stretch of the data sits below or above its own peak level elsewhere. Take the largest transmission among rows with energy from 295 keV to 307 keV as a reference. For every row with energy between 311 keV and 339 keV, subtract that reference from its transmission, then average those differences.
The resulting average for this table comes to -30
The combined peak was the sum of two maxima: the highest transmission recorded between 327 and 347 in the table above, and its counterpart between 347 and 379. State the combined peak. 287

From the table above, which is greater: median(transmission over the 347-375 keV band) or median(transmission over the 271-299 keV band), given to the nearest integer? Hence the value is 134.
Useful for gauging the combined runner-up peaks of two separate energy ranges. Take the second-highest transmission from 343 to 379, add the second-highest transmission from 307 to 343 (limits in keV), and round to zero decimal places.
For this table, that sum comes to 288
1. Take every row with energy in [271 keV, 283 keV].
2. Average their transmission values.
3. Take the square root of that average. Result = 11.7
